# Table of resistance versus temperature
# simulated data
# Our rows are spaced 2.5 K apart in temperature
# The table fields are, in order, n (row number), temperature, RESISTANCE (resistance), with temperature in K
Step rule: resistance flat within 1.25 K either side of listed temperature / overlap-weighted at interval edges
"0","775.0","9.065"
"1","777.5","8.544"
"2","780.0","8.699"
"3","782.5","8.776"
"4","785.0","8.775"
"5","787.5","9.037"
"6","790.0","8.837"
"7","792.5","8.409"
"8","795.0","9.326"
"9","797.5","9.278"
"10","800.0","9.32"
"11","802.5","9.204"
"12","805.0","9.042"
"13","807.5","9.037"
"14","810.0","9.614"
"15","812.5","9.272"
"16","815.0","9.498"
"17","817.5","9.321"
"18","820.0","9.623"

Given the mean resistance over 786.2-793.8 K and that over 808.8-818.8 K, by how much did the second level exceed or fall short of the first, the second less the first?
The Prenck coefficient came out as 0.7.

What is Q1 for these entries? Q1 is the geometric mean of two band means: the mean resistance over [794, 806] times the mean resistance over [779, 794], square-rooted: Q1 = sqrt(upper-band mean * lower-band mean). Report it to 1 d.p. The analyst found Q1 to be 9.0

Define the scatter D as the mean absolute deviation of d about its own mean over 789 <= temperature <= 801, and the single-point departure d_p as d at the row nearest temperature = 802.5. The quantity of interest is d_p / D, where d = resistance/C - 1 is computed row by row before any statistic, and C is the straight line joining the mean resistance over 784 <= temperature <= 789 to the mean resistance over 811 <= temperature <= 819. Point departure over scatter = 0.1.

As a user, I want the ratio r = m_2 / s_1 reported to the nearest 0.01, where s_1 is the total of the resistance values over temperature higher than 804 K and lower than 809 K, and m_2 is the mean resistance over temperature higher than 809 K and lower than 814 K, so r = 0.52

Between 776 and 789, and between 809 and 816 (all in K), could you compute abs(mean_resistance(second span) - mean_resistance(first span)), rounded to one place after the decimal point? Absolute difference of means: 0.7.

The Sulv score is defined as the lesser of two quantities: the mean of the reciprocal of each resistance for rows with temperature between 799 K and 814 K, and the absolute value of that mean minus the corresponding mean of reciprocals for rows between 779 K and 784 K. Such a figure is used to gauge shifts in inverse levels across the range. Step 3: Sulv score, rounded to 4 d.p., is 0.0063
